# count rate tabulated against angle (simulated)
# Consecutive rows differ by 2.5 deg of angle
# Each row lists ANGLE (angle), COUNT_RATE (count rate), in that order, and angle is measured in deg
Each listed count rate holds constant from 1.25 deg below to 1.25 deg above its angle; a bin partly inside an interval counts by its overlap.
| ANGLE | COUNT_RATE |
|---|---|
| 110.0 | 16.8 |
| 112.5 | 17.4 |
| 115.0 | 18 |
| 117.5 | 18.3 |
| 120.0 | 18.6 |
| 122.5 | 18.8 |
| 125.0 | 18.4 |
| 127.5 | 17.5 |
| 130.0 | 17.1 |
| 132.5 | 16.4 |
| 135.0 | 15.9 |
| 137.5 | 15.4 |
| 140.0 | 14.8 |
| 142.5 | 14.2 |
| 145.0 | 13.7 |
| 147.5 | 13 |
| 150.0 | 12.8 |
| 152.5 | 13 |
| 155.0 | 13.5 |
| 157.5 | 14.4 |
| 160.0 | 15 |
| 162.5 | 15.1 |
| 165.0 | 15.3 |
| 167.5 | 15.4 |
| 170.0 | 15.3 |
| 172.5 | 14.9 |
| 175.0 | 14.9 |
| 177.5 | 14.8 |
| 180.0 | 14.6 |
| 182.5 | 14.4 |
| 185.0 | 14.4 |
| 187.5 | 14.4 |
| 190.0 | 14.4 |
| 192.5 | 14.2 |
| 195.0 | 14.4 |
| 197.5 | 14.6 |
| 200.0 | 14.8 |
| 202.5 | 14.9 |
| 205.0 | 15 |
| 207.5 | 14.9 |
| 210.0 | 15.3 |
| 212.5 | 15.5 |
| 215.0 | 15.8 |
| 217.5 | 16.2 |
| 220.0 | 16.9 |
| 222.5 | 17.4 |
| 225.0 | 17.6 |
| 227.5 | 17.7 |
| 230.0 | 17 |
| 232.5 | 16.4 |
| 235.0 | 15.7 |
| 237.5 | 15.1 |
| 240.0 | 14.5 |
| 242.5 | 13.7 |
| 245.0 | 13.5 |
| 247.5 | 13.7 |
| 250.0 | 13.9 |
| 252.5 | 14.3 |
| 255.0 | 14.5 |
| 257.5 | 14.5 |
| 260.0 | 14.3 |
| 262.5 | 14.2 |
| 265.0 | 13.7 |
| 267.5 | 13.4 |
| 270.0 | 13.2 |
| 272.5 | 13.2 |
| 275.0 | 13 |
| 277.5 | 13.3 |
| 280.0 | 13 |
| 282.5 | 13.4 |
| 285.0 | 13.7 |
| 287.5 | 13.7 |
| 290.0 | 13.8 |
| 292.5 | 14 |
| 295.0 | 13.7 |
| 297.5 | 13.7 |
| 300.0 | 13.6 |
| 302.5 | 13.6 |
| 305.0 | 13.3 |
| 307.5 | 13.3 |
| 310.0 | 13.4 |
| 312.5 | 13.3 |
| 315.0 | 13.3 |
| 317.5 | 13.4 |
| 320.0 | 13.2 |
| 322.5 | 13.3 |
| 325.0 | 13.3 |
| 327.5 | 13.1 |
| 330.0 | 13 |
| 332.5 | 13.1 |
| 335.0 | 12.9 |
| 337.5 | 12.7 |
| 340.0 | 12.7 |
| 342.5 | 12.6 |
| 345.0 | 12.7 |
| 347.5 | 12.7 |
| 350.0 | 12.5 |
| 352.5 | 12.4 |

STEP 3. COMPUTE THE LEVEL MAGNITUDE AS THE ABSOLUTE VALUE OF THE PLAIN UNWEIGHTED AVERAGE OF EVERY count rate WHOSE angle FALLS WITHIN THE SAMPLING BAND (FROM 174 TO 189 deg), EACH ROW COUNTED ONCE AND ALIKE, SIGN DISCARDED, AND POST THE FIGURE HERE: 14.6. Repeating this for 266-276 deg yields 13.2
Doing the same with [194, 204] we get 14.7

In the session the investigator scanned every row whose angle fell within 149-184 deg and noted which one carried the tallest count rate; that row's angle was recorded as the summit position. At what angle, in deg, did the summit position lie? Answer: 167.5 deg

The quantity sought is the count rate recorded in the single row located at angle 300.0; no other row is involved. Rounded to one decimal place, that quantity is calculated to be 13.6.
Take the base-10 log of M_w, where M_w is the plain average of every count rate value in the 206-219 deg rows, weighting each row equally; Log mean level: 1.19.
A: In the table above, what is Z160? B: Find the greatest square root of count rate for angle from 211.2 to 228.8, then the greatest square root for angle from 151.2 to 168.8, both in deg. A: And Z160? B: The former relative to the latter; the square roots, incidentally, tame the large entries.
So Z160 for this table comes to 1.07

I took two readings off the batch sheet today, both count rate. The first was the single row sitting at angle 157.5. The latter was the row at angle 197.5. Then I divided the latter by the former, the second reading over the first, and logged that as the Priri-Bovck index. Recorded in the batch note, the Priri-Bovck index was 1.01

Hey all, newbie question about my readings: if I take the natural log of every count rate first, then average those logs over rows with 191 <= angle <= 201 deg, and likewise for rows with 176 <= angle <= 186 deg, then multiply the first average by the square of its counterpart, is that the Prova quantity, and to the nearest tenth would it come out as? 19.2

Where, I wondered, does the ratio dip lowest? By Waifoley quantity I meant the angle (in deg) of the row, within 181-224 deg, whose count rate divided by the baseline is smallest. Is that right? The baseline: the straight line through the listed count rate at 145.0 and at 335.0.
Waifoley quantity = 192.5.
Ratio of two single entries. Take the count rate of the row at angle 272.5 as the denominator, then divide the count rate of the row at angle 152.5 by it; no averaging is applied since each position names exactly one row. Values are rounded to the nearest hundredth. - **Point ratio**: 0.98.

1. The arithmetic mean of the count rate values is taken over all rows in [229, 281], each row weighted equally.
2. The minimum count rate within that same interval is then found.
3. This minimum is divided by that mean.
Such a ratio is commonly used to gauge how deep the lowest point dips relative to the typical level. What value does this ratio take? 0.92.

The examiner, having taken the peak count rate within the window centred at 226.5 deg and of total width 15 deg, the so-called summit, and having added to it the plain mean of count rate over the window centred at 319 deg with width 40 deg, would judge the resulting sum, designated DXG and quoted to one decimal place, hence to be 30.9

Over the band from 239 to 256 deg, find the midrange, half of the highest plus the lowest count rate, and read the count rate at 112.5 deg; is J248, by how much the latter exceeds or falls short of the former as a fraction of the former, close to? 0.24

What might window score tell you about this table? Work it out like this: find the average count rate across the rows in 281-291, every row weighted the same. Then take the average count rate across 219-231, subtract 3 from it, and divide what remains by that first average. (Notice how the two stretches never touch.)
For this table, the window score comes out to 1.05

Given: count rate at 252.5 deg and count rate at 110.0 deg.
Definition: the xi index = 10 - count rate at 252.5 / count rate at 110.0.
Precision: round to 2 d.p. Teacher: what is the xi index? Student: 9.15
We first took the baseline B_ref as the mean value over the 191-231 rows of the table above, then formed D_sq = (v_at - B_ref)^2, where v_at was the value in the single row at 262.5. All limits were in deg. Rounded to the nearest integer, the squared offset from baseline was 2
